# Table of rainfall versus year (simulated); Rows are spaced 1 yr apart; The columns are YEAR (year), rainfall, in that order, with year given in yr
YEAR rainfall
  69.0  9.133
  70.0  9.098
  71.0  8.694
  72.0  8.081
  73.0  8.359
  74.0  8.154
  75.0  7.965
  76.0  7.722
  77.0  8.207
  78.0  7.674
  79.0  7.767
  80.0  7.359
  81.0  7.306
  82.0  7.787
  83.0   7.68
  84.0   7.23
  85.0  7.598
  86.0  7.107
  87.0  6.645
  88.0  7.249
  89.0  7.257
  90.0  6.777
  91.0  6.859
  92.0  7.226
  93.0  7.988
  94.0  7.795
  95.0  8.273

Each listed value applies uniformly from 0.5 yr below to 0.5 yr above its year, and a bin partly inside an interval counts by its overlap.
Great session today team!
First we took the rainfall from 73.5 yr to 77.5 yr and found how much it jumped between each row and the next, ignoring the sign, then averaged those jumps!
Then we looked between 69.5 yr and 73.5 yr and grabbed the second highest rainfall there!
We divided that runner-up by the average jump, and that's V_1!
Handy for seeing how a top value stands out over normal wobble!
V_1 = 28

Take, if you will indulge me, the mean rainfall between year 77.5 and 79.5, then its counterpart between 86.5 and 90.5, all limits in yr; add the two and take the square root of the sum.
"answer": 3.83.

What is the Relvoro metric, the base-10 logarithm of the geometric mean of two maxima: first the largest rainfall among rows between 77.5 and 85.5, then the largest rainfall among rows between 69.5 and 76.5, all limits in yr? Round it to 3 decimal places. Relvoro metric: 0.925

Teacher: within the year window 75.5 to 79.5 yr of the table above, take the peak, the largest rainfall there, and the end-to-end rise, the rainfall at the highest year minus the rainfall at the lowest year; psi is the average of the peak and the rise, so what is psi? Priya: 4.1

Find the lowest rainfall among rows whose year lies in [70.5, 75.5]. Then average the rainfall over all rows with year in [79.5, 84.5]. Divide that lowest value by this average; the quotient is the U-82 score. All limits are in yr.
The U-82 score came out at 1.07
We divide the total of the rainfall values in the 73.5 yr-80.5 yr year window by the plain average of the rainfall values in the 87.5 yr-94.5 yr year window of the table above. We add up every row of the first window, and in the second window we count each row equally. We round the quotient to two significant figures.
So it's 7.5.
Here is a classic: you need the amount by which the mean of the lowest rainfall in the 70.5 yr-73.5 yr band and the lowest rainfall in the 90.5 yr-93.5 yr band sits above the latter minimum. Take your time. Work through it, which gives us 0.61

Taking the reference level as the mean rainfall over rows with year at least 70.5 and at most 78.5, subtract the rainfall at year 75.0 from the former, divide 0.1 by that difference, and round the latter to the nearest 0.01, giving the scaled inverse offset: 0.70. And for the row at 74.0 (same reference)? -2.13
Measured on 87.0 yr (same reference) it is 0.07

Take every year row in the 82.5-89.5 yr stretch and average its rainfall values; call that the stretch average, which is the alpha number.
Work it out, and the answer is 7.3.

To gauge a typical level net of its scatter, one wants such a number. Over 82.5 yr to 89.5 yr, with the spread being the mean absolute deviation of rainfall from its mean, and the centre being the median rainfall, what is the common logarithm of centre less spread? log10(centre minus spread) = 0.85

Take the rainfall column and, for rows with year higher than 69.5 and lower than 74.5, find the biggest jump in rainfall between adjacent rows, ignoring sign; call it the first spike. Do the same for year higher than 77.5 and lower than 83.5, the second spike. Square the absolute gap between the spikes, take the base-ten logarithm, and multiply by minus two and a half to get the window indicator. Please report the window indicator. 4.40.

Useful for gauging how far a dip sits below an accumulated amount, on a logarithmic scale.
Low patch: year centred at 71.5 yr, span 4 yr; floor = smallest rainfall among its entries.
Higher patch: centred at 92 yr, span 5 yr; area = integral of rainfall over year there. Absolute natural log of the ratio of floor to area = 1.51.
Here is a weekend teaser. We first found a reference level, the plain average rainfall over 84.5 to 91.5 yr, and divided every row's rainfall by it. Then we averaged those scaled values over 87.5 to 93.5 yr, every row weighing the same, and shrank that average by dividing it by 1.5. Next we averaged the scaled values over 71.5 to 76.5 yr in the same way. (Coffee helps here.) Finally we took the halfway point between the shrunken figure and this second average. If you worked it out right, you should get 0.91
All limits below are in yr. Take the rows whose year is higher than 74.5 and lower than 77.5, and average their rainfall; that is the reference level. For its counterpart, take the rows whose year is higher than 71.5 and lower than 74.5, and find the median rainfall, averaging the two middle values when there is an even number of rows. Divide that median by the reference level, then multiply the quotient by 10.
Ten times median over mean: 10.2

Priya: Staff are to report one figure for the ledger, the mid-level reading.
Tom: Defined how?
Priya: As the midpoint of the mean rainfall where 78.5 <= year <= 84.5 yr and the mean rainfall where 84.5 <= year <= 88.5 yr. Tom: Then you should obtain 7.34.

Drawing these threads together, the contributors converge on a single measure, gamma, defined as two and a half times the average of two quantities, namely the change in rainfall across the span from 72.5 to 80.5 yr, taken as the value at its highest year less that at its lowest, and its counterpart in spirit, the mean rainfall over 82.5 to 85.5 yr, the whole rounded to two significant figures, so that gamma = 8.1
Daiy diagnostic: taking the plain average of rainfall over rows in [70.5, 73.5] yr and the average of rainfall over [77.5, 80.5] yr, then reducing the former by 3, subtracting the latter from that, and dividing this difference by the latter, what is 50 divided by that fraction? -171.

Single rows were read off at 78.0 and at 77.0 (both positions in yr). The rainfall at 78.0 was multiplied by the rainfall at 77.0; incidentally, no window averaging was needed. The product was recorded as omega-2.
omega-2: 63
